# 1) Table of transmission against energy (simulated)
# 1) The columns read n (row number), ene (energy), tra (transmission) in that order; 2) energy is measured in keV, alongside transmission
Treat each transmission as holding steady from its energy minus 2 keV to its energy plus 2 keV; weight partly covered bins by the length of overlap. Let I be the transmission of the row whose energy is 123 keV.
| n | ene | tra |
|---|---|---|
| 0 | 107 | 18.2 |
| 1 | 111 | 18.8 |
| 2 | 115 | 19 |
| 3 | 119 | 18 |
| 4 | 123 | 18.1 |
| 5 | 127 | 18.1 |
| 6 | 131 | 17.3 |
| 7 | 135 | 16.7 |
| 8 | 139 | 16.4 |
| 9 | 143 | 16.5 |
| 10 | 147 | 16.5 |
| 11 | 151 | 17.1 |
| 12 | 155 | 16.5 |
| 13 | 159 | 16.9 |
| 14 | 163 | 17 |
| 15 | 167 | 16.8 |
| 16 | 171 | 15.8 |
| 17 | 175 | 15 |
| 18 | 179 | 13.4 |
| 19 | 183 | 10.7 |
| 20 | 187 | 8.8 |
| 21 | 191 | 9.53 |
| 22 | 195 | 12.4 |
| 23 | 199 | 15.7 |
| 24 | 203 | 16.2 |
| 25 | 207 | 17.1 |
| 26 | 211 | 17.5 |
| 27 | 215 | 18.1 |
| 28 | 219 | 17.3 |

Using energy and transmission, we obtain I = 18.1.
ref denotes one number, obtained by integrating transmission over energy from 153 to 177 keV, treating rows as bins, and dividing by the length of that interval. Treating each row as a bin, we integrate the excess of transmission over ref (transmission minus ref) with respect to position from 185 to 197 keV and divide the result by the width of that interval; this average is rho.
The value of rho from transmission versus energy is -6.1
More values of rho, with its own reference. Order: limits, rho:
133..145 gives 0.2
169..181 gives -1.6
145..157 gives 0.4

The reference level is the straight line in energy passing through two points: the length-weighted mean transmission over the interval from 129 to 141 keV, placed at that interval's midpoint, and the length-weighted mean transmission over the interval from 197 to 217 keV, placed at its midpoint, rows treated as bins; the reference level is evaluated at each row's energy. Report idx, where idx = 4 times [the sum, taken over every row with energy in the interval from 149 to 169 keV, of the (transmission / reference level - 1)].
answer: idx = 0.0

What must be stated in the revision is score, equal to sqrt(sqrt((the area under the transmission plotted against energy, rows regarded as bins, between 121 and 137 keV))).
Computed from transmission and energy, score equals 4.09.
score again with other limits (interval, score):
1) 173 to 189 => 3.72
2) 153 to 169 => 4.05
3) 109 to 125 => 4.15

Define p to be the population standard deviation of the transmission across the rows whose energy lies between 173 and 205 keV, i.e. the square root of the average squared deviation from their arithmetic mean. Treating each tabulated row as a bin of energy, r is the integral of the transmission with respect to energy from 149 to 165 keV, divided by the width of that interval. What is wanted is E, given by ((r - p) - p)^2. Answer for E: 134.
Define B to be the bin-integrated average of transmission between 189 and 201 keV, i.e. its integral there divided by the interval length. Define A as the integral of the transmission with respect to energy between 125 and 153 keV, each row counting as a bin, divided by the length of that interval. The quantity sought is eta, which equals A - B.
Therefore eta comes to 4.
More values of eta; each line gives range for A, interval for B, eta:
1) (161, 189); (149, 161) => -3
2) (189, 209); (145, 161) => -3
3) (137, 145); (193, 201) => 2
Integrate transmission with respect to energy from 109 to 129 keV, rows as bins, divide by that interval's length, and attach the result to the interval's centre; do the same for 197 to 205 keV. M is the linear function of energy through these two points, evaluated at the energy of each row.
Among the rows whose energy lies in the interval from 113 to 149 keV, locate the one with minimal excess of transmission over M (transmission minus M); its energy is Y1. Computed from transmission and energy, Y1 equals 139 keV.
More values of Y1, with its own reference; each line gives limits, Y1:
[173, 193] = 187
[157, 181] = 179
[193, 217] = 195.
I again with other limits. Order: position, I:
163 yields 17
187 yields 8.8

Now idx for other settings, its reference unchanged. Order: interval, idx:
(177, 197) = -7.0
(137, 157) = -0.3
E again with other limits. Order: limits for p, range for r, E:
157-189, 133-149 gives 115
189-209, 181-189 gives 17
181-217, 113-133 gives 126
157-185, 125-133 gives 179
